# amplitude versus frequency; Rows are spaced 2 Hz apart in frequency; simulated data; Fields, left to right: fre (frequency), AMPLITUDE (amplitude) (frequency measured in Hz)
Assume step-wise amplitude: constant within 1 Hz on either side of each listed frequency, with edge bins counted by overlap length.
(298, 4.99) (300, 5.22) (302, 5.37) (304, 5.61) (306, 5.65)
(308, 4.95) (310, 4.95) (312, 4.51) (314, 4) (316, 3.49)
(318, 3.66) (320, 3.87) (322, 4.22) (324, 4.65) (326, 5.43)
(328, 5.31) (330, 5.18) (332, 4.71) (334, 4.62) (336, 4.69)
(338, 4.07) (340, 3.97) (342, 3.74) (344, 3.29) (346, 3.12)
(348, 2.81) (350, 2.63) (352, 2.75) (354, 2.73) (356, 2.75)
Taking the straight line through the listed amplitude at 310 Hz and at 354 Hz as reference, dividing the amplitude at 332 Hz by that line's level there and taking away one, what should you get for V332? 0.23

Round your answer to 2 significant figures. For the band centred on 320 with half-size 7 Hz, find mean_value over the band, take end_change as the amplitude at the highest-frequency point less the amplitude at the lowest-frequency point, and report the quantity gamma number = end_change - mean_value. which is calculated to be -2.8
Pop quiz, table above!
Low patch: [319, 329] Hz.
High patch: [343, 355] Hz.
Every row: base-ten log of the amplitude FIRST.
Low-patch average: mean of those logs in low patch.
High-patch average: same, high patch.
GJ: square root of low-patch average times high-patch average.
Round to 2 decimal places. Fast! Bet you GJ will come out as 0.55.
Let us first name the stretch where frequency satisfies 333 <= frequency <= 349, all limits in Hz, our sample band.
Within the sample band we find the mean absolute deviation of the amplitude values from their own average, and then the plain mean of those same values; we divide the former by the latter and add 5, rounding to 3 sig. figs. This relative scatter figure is 5.14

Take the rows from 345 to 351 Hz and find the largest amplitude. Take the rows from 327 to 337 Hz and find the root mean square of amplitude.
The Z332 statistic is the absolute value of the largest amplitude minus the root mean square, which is 1.8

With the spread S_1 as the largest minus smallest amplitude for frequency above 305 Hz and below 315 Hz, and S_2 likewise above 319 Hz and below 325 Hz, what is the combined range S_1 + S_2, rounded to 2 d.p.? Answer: 2.43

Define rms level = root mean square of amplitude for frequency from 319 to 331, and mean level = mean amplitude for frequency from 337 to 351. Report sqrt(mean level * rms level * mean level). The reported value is 7.4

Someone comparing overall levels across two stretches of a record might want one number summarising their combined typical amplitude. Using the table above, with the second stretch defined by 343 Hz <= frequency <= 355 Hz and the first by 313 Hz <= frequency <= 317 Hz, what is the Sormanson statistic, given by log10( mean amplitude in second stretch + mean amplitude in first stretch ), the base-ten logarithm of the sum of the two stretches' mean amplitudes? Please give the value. 0.82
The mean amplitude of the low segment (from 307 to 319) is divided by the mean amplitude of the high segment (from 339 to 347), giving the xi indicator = 1.21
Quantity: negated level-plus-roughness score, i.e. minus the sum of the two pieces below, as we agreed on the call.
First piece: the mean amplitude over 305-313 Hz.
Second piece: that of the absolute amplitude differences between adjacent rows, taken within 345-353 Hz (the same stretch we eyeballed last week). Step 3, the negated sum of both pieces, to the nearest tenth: -5.2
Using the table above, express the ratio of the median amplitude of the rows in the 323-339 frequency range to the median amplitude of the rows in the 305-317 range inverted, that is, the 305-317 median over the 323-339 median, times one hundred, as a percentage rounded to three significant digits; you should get 101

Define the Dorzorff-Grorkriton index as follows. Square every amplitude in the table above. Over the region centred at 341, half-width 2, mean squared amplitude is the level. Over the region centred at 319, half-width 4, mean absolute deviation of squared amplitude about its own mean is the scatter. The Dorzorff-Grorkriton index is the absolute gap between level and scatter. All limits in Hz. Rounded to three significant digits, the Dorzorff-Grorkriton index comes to 13.1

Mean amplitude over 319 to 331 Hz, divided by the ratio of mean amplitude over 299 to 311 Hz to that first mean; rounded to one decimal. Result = 4.3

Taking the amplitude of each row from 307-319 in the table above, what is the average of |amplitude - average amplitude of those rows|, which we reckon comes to 0.54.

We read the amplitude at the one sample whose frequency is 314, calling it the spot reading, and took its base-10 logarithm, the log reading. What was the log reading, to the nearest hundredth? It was 0.60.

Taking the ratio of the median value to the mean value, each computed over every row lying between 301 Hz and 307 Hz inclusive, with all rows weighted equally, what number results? 1.01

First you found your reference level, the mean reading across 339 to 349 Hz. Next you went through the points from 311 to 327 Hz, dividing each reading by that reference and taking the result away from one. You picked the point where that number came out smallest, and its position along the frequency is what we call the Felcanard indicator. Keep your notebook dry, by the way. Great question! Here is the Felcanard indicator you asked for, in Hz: 326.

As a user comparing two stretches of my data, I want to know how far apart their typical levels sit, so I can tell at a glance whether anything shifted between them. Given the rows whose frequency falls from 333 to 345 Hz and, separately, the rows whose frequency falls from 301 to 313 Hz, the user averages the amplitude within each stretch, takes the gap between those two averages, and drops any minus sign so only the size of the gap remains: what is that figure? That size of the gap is 1.11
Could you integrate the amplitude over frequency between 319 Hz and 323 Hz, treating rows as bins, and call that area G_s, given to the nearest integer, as 16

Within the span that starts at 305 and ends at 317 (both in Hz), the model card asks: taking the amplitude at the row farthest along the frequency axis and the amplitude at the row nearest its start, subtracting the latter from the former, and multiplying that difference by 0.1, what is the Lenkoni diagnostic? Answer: -0.22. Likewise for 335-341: -0.07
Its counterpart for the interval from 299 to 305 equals 0.04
